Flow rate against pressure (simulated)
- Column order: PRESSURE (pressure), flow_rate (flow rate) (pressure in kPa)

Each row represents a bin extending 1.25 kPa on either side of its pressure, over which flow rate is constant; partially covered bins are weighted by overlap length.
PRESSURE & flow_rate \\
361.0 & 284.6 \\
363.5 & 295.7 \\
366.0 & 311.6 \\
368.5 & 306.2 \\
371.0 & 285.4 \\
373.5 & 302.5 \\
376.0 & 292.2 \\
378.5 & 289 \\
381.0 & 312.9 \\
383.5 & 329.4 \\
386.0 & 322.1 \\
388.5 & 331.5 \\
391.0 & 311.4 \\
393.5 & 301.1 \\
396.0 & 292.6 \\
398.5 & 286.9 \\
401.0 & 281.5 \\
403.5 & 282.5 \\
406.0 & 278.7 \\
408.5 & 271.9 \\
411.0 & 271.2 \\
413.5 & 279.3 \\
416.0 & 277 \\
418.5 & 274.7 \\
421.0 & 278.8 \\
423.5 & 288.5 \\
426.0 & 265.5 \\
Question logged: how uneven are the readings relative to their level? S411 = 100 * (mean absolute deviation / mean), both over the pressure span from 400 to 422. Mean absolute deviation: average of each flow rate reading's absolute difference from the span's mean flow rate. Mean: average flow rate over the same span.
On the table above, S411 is 1.2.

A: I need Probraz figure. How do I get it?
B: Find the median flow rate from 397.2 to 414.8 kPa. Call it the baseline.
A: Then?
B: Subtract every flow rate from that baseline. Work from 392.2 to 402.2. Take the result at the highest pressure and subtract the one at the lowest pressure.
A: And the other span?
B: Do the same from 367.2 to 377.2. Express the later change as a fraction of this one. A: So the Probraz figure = 1.4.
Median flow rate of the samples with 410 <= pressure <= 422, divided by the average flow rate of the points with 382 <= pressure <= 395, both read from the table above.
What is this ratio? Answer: 0.87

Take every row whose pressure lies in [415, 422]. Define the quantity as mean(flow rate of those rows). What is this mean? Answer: 277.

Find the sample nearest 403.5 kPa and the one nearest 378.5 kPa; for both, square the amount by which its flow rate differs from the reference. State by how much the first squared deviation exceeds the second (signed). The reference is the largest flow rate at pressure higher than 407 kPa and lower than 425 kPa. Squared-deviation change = 36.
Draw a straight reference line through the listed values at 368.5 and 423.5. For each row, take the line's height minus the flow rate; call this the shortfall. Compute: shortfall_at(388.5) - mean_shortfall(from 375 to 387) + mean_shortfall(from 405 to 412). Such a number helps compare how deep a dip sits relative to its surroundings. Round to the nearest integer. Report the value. -5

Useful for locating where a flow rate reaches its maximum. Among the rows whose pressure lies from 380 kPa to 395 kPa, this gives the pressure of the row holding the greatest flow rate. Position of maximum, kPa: 388.5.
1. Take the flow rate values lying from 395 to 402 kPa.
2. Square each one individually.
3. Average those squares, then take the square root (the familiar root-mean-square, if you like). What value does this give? 287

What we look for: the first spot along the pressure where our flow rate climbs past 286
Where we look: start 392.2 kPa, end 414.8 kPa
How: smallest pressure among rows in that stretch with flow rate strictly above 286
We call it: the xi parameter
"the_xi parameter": 393.5 kPa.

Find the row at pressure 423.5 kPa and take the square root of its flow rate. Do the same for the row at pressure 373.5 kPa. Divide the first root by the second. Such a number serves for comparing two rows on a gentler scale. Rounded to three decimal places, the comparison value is 0.977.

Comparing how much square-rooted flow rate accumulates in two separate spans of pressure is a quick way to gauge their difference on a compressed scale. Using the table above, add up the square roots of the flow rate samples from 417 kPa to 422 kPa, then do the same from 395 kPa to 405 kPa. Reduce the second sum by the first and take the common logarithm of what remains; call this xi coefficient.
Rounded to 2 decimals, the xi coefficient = 1.54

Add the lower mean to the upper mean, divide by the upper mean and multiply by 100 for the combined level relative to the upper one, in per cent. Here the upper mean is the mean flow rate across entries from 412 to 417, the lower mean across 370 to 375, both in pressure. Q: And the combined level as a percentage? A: 206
